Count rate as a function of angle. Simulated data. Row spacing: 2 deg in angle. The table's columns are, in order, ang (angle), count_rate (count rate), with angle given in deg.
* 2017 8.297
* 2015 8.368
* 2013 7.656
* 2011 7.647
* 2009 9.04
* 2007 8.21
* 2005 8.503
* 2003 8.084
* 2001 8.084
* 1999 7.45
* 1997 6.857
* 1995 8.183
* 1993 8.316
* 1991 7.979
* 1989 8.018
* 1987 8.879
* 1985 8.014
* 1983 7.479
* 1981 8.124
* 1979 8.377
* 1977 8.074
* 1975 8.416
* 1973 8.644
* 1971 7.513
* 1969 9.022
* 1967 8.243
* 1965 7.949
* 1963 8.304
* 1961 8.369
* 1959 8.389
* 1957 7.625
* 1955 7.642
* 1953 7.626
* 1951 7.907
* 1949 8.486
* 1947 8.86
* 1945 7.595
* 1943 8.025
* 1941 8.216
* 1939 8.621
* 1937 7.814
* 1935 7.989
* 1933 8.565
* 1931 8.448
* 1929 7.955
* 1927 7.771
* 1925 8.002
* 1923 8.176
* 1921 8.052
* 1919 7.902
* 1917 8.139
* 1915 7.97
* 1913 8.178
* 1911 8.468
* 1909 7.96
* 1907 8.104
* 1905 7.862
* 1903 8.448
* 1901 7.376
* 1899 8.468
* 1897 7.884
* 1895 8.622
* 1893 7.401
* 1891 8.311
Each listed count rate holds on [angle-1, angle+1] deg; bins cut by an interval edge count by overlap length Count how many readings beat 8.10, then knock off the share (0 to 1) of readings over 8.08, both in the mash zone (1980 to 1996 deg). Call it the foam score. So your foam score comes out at 3.50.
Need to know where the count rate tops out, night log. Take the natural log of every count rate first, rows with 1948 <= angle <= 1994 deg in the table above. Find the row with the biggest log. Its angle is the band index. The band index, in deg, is 1969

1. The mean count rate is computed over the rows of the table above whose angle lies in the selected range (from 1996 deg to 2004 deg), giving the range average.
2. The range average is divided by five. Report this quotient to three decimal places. 1.524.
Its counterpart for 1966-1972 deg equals 1.652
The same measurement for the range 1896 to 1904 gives 1.609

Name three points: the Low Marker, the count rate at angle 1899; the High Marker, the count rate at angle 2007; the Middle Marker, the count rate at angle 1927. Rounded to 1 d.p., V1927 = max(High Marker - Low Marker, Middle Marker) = 7.8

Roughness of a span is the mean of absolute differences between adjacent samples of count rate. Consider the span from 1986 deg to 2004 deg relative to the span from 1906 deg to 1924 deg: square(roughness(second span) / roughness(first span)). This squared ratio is 4.60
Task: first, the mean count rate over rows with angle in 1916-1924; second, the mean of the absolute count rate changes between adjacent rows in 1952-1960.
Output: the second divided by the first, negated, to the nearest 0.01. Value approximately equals -0.03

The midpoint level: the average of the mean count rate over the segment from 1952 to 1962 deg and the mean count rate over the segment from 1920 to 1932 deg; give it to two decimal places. 8.00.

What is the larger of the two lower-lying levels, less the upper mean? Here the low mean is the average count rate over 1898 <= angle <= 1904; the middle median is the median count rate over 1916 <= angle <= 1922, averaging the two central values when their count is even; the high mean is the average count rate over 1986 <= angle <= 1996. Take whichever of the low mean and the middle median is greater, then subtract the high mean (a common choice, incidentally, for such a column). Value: -0.18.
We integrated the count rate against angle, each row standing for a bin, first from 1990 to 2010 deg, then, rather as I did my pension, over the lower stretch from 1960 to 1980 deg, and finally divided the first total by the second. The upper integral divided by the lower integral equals 0.97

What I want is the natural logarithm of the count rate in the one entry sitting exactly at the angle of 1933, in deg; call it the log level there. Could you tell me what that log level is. 2.15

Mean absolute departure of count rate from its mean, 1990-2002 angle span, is 0.44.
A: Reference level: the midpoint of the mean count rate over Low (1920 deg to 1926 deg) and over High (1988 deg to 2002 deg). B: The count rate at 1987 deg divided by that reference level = 1.12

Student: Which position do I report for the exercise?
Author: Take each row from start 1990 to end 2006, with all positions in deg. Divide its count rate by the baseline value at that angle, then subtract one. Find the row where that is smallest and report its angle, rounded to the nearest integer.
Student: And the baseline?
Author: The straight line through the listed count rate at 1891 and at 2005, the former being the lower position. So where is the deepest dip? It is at 1997 deg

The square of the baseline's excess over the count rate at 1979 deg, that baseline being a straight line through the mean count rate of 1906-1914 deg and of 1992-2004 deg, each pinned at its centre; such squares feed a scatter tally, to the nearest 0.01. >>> 0.22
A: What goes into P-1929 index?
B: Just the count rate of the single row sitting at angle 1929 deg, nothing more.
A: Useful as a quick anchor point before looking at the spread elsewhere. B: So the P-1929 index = 7.955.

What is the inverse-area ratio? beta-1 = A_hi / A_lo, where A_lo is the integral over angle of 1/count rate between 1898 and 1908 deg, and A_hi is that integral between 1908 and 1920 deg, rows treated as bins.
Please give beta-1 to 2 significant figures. 1.2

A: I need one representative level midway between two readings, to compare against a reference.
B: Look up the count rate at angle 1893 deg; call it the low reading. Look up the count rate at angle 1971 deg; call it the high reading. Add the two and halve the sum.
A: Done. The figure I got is 7.5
